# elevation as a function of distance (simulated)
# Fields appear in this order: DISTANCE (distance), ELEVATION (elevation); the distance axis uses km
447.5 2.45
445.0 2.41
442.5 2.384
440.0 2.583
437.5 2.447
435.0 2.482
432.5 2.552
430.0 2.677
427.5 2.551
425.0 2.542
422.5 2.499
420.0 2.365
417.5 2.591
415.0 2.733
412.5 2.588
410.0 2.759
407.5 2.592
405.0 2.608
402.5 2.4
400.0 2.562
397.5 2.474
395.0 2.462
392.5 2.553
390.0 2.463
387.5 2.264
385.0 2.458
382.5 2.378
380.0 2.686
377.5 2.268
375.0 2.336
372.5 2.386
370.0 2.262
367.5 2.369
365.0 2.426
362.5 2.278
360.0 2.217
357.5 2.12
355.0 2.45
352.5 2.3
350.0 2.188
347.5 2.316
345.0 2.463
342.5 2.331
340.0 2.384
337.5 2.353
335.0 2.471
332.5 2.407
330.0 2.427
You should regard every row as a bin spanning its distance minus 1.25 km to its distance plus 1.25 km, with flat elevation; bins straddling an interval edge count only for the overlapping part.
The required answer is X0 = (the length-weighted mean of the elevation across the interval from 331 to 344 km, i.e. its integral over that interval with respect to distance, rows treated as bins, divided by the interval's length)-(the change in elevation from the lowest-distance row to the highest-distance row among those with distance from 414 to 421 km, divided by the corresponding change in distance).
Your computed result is 2.46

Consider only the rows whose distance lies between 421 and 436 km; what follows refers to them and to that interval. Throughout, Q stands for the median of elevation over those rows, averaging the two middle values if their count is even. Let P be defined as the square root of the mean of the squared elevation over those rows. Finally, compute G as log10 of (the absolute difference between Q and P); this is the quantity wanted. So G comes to -2.32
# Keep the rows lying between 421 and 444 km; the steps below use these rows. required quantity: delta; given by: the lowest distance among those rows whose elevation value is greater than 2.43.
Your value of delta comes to 422.5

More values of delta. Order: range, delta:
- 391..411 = 392.5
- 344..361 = 345.0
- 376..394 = 380.0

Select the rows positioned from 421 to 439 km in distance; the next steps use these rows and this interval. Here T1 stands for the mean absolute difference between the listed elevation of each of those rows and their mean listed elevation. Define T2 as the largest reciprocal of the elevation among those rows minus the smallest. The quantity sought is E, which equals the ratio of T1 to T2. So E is 1.46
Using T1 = 0.051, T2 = 0.035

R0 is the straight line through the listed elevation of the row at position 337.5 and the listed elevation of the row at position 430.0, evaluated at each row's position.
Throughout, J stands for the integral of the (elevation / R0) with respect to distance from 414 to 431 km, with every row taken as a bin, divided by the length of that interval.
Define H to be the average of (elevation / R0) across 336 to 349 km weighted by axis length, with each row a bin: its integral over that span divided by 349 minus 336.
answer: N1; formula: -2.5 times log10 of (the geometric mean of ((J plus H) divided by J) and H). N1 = -0.385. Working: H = 1.00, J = 0.966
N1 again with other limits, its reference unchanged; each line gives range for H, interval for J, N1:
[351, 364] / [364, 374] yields -0.337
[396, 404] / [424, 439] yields -0.362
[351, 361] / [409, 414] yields -0.320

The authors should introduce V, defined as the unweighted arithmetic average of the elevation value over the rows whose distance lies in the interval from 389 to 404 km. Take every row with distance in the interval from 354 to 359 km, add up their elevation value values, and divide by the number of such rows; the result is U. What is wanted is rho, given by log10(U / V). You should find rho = -0.04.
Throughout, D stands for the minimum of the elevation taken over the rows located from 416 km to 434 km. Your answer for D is 2.365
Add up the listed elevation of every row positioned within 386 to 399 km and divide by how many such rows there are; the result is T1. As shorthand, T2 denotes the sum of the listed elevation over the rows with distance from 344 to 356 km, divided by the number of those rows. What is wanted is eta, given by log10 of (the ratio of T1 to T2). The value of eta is 0.018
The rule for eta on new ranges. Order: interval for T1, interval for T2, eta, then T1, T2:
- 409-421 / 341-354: 0.051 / 2.61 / 2.32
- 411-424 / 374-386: 0.023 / 2.56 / 2.43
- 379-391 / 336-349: 0.014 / 2.45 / 2.37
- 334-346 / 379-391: -0.009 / 2.40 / 2.45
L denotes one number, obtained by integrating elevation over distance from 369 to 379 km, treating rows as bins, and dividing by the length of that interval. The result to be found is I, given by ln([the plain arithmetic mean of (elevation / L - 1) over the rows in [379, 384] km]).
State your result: -2.4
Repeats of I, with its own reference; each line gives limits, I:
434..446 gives -2.8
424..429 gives -2.3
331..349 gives -3.6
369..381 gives -3.6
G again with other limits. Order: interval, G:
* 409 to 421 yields -1.70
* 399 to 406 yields -1.43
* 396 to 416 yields -2.72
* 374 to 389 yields -1.34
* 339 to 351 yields -2.15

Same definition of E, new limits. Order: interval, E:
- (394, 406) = 2.02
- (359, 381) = 1.22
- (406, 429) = 1.34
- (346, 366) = 1.36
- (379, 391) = 1.48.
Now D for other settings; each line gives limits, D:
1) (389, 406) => 2.4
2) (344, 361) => 2.12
